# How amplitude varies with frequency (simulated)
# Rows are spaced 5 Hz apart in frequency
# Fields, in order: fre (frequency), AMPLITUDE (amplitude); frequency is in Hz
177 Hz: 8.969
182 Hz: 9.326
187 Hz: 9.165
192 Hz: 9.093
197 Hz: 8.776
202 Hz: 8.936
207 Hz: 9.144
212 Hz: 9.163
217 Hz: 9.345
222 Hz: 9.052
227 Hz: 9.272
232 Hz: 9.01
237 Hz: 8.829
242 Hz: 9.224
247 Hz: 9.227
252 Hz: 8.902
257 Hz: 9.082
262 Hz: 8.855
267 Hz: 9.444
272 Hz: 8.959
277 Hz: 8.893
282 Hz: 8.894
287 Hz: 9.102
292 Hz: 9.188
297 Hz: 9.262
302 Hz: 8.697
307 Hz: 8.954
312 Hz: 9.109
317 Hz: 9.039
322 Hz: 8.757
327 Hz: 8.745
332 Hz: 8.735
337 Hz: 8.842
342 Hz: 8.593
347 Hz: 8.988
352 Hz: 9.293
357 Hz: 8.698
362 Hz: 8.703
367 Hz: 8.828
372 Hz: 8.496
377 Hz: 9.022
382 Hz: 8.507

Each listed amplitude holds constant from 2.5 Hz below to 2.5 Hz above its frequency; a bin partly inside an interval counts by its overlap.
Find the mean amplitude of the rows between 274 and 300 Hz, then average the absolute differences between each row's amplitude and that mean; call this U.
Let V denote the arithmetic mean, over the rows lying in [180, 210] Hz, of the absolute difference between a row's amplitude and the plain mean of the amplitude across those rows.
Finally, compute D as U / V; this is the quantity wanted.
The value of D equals 0.96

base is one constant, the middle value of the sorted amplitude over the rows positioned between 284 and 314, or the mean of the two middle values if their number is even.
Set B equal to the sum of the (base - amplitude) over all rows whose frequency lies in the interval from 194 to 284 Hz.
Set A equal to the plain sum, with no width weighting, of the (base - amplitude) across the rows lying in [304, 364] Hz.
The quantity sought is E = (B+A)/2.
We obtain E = 1.85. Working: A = 2.8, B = 0.9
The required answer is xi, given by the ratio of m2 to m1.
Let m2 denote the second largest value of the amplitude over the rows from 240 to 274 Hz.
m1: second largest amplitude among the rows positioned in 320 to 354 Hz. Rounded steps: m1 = 8.988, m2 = 9.227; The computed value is 1.03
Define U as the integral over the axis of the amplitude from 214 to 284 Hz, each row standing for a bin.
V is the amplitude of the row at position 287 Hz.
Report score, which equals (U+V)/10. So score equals 64.4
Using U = 635.1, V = 9.102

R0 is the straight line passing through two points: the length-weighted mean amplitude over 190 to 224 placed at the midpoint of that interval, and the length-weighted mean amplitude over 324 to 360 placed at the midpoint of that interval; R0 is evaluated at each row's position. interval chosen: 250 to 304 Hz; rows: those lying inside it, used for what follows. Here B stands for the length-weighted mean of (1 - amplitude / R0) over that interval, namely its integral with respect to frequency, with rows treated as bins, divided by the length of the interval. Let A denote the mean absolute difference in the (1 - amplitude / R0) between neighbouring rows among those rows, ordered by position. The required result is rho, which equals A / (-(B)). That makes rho 3.2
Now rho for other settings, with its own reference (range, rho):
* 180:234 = 4.4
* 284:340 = 3.0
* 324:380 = -22.8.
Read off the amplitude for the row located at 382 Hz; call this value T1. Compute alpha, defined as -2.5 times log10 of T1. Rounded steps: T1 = 8.507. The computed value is -2.32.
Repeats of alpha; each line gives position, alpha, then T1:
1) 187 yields -2.41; 9.165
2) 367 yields -2.36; 8.828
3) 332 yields -2.35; 8.735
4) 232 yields -2.39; 9.01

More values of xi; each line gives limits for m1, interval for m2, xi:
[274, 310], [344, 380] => 0.98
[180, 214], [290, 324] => 1.00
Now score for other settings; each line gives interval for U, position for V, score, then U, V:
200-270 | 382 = 64.6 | 637.4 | 8.507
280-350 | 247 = 63.4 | 624.7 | 9.227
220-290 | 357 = 64.2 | 633.8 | 8.698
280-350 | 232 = 63.4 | 624.7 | 9.01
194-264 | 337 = 64.3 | 634.2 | 8.842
